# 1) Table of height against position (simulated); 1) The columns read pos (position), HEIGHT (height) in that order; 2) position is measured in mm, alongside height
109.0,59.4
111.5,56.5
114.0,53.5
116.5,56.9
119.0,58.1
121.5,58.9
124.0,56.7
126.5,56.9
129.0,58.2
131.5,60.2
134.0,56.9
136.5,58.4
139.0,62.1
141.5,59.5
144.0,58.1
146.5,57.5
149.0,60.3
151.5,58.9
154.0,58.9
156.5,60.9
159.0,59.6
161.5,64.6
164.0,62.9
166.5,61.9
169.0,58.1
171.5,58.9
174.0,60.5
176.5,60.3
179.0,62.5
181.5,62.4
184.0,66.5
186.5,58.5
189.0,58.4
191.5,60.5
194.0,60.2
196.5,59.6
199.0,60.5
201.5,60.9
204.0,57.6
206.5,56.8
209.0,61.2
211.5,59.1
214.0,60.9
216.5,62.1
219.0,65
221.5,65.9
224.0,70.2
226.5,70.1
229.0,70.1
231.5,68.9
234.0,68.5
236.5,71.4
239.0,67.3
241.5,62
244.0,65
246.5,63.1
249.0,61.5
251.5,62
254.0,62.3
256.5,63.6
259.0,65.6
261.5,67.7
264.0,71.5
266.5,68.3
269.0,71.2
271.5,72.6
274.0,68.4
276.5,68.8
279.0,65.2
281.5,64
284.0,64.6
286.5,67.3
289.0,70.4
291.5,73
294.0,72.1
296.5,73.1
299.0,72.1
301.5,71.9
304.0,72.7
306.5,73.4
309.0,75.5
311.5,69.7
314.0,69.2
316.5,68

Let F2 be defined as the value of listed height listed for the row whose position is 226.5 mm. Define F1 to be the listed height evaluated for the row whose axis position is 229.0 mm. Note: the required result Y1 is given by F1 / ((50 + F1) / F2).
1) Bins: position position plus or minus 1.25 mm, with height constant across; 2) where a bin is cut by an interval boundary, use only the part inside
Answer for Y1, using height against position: 40.9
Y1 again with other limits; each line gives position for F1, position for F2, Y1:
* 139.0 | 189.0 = 32.4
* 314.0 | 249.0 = 35.7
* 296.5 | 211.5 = 35.1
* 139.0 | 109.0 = 32.9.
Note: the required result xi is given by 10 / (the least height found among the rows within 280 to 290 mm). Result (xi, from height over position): 0.156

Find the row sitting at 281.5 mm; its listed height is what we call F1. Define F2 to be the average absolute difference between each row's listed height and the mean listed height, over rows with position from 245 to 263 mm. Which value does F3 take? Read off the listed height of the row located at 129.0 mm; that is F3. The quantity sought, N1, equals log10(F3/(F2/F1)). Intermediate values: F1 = 64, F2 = 1.7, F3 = 58.2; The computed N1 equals 3.34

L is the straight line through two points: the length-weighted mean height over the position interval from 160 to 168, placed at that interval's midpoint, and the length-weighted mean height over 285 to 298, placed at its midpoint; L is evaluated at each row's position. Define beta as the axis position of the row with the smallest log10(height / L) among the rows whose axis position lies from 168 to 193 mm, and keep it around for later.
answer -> 189.0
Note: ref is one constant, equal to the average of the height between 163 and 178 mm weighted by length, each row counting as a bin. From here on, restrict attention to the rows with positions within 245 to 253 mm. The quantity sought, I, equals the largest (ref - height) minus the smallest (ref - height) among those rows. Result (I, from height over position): 1.6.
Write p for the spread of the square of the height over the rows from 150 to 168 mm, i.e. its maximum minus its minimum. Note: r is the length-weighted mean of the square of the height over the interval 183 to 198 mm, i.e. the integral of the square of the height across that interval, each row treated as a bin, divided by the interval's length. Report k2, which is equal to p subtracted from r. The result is 2965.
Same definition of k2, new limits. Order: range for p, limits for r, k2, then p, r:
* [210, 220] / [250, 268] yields 3618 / 732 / 4350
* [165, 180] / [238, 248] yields 3596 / 531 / 4126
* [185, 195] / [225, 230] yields 4665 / 250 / 4915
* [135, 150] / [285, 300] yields 4525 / 550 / 5075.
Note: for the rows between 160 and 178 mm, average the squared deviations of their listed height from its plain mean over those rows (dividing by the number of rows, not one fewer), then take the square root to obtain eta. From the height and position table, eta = 2.1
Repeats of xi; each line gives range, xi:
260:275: 0.148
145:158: 0.174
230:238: 0.146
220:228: 0.152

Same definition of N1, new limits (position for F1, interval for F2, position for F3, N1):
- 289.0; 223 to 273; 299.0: 3.20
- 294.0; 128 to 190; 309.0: 3.48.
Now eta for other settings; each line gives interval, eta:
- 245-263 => 2.1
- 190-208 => 1.5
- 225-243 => 2.9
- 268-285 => 3.1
